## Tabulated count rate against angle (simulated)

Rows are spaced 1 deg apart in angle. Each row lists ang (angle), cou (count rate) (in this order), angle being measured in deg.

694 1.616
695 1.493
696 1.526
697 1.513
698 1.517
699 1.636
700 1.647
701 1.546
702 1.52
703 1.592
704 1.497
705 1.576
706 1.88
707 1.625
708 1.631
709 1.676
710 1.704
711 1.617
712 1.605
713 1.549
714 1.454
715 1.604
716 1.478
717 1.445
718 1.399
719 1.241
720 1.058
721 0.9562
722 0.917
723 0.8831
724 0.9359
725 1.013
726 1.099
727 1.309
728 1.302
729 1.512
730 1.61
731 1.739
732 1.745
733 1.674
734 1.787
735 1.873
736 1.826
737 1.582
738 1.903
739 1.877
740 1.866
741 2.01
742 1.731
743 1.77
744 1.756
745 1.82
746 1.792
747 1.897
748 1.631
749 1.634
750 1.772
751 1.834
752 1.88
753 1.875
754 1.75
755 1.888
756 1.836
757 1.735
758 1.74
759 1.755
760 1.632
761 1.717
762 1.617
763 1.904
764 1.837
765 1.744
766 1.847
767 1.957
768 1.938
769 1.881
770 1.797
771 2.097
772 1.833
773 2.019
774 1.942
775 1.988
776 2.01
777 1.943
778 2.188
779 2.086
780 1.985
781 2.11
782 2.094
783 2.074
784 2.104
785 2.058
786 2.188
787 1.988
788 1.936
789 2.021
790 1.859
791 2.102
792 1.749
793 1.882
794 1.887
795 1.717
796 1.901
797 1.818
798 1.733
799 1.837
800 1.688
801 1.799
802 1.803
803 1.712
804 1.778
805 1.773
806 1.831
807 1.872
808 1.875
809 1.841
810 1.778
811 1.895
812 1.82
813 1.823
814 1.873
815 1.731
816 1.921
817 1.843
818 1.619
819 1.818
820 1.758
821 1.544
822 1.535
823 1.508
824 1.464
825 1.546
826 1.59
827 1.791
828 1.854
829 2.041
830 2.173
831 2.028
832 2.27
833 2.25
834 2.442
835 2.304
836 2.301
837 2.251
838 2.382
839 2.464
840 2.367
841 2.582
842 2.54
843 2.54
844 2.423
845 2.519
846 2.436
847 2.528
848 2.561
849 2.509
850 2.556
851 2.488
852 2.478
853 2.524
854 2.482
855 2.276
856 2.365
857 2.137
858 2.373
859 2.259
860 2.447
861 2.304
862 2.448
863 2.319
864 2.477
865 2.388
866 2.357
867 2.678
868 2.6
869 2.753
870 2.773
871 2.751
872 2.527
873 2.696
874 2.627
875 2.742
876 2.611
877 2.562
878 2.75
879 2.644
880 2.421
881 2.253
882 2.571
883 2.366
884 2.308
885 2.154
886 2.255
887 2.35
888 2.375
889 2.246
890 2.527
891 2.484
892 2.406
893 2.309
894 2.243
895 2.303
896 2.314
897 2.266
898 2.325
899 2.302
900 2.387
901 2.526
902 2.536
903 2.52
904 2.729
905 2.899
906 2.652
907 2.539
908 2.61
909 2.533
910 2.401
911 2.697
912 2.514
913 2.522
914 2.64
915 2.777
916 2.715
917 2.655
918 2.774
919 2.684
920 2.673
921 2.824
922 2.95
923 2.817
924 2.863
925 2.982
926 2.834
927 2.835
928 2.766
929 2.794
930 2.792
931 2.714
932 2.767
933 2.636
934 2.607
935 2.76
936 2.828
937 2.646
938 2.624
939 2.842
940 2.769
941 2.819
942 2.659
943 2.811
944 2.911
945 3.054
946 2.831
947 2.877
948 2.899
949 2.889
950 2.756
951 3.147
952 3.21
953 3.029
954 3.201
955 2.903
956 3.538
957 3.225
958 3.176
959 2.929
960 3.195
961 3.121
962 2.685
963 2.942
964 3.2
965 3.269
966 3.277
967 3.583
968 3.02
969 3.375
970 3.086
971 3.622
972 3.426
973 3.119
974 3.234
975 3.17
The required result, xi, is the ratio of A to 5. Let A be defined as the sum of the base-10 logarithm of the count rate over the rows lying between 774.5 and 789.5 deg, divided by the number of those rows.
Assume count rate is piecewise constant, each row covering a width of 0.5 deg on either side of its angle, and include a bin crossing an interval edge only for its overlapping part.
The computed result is 0.062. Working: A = 0.31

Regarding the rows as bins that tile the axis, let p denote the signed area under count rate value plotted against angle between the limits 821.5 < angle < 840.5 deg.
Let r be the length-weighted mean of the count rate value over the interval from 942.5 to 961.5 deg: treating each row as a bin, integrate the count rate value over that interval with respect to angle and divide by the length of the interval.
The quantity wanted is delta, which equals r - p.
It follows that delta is -36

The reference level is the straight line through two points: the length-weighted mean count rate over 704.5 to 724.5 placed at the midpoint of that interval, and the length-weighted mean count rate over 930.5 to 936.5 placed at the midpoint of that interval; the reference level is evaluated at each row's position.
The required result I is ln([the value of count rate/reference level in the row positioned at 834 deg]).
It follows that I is 0.14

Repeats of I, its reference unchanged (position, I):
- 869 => 0.17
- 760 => -0.03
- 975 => 0.07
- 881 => -0.07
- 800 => -0.13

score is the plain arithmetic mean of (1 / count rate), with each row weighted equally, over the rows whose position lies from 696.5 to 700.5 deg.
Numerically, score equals 0.63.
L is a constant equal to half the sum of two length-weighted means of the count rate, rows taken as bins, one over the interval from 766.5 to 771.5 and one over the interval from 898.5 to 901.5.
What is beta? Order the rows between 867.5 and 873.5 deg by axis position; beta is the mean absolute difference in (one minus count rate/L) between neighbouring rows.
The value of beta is 0.05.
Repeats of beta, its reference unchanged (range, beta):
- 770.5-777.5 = 0.05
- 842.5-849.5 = 0.04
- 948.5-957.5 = 0.13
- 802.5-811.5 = 0.02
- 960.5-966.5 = 0.09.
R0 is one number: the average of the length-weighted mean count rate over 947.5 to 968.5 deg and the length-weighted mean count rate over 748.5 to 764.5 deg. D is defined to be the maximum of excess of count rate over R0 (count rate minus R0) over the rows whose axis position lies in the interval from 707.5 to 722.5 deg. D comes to -0.7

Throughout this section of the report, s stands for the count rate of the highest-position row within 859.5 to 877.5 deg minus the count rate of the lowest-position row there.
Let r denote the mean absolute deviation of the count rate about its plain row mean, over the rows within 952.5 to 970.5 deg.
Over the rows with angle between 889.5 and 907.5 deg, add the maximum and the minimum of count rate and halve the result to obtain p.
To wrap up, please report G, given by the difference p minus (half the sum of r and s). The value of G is 2.43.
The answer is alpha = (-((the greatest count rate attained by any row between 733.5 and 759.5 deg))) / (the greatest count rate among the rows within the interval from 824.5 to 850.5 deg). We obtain -0.78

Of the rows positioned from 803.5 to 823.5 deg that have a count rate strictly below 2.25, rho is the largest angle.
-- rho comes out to 823 deg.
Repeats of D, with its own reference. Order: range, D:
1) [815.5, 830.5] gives -0.3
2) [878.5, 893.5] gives 0.2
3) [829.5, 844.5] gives 0.1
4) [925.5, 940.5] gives 0.4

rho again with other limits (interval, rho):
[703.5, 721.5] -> 721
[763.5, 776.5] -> 776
